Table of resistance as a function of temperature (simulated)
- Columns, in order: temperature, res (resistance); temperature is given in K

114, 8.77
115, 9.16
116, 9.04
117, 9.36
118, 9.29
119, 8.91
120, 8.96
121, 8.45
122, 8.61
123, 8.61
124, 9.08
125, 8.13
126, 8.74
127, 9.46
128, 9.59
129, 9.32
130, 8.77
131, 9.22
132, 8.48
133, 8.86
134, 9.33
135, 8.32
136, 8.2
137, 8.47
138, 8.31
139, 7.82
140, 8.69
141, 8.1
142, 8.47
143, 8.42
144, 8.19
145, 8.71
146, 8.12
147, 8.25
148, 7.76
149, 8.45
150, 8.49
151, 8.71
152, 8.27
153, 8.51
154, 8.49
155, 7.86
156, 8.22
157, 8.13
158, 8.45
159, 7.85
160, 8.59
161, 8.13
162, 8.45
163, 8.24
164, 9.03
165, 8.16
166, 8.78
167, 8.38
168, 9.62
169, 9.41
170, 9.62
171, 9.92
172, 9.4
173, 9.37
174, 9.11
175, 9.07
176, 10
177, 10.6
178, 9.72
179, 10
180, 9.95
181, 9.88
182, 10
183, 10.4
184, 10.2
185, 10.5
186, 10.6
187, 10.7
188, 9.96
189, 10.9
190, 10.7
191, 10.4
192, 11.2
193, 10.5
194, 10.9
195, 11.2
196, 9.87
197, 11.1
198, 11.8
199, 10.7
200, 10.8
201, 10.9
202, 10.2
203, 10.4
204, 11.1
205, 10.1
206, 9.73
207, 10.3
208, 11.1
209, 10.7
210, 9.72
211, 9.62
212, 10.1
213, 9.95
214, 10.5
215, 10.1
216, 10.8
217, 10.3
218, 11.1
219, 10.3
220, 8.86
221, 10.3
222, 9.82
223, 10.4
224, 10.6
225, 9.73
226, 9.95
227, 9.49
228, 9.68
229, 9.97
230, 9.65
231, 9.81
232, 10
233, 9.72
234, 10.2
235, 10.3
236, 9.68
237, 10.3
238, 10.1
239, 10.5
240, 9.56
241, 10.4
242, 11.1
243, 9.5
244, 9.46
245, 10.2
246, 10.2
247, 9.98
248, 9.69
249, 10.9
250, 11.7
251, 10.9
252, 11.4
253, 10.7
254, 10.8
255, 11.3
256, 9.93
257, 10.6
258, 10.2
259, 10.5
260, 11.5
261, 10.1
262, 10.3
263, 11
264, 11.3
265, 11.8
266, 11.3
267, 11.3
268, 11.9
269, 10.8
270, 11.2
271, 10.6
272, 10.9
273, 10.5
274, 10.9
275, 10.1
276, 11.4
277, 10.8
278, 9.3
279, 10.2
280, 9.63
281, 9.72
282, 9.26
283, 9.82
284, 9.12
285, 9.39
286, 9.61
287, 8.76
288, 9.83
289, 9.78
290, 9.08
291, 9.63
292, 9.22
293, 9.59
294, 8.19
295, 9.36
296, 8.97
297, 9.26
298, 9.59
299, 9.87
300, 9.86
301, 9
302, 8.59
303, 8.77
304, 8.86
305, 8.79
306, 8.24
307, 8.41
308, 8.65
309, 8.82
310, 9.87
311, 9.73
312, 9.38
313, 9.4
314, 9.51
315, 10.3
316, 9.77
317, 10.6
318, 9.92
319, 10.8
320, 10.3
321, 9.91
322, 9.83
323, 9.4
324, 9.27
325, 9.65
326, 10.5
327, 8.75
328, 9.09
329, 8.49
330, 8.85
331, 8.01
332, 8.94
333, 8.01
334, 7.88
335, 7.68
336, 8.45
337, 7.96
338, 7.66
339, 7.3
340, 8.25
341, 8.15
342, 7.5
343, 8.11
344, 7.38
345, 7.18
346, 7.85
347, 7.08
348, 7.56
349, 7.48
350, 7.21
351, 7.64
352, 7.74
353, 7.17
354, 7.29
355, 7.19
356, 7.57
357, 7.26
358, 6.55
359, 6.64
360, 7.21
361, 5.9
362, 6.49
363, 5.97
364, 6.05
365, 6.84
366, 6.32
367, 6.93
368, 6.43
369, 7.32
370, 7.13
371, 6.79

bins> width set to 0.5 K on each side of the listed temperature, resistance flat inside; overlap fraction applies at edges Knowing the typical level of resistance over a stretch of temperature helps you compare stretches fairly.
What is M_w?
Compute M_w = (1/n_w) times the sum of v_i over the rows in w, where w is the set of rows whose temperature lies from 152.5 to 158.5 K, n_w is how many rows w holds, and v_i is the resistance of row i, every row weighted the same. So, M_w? 8.3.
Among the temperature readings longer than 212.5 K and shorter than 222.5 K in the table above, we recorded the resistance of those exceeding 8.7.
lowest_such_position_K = 213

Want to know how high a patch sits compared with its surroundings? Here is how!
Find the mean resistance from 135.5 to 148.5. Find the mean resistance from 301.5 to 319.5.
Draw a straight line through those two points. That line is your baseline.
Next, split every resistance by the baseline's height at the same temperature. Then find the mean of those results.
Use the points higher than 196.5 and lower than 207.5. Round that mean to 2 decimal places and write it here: 1.23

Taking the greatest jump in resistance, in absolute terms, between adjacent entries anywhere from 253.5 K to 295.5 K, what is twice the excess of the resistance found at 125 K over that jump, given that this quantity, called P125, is 13.3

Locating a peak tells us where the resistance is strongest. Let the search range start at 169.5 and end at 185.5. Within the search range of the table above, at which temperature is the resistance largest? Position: 177 K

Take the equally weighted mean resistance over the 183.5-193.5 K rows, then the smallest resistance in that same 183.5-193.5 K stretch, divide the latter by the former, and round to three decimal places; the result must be 0.943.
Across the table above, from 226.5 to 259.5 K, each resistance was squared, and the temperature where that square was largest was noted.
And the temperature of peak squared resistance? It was 250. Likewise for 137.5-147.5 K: 145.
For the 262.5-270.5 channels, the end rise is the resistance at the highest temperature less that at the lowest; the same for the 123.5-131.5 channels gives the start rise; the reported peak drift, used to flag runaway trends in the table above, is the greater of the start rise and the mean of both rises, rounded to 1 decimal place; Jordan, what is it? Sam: 0.2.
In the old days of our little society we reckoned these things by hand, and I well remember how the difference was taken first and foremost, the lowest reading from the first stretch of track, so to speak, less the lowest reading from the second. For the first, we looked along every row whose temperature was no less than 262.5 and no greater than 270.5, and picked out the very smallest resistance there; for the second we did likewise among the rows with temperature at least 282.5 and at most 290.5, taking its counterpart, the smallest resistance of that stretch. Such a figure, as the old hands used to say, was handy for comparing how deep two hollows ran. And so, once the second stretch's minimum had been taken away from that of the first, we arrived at 2.0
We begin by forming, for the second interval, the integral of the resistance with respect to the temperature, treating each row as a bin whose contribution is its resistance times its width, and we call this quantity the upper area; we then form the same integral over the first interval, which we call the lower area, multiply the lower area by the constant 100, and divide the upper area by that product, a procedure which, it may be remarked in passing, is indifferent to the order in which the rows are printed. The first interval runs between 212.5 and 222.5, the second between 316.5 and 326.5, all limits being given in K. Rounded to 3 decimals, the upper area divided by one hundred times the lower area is 0.010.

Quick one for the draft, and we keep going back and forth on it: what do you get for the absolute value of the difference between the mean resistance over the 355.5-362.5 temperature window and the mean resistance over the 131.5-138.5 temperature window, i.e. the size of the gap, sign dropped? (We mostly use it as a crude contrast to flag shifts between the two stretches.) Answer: 1.8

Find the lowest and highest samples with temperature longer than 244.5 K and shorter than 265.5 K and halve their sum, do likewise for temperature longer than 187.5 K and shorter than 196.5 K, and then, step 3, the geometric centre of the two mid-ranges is 10.6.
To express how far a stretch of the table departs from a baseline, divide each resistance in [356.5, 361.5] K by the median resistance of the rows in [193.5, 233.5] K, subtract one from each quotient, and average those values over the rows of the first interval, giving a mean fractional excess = -0.345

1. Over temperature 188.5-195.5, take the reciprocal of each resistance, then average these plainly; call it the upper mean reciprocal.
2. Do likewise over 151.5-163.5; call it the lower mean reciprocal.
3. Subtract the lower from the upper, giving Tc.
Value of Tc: -0.03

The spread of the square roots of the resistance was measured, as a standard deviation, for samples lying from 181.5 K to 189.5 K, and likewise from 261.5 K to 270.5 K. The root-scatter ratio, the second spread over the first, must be 1.4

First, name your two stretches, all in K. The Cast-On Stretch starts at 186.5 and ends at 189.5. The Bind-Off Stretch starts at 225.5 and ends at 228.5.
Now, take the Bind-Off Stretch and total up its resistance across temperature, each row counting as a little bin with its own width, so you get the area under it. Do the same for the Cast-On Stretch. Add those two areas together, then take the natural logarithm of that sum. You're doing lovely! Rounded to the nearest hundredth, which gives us 4.11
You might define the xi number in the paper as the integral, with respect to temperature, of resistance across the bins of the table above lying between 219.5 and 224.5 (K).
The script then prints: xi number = 50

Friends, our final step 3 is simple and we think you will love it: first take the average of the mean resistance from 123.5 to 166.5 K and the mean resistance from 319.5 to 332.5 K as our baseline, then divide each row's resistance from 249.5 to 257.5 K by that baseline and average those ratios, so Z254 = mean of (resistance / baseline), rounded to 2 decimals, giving 1.23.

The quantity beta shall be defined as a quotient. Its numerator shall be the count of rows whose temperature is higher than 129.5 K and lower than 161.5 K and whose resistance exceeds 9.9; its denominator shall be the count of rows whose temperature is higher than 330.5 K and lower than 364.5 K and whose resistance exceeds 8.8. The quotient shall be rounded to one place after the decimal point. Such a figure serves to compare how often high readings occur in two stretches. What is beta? 0.0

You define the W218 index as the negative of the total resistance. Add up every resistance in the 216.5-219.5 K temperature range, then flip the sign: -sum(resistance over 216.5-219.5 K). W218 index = -32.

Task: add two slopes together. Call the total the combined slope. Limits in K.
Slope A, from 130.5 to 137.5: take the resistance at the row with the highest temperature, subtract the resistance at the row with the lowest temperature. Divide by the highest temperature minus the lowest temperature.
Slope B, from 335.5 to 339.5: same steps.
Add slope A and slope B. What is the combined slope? -0.51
